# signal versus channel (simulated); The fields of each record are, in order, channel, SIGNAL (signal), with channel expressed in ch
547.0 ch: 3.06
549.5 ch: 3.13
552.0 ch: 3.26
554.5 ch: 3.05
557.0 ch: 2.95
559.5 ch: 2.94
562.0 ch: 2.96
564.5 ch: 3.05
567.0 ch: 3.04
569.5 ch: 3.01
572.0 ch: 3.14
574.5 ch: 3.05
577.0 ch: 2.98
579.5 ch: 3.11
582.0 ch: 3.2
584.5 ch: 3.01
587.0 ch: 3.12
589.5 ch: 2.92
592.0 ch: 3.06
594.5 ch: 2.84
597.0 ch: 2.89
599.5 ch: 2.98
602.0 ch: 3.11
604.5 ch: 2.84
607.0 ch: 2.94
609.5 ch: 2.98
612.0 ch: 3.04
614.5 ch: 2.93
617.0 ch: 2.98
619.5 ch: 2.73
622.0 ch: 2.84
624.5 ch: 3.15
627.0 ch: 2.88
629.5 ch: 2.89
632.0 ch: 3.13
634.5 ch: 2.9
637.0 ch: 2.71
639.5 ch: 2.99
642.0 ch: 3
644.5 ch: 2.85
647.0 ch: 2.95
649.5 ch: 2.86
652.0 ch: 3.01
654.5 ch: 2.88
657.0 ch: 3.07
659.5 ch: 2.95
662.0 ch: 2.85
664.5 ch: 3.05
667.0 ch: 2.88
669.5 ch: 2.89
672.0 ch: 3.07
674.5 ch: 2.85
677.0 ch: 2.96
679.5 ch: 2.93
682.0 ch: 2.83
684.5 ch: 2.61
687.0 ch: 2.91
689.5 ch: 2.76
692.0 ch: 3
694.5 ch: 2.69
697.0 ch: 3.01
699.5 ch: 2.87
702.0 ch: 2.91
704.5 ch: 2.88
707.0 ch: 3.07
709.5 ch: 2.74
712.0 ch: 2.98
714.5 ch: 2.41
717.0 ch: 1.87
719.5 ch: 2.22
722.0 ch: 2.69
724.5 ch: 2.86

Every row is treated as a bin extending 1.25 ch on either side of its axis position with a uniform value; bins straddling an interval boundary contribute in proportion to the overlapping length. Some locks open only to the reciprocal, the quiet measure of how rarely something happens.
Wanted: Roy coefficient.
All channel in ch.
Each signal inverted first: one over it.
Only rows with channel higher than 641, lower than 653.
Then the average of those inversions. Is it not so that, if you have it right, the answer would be 0.341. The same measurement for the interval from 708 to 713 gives 0.350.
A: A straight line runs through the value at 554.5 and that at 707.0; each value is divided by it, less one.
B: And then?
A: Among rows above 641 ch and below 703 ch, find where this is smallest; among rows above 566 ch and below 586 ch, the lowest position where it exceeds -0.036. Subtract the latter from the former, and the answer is 117.5 ch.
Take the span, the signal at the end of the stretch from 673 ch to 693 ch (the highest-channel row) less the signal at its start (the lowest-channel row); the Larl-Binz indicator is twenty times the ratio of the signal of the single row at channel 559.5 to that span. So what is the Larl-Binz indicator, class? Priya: 392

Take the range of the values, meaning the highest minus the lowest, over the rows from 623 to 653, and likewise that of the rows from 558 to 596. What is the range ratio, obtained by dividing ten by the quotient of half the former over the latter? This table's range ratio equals 16.4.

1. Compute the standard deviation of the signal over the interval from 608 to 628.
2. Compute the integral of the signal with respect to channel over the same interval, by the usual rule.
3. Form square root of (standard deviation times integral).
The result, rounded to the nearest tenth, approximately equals 2.7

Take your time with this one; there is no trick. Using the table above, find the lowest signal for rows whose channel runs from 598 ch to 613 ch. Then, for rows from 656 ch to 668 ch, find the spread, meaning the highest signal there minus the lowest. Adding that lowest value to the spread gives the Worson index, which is 3.06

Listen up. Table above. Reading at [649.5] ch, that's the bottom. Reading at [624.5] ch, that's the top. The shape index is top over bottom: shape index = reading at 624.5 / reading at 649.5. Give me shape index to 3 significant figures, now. 1.10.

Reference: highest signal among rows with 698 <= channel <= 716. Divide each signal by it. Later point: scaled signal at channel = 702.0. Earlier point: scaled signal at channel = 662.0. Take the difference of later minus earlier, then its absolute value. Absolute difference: 0.020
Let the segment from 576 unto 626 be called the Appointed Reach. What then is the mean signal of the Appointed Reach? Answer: 2.982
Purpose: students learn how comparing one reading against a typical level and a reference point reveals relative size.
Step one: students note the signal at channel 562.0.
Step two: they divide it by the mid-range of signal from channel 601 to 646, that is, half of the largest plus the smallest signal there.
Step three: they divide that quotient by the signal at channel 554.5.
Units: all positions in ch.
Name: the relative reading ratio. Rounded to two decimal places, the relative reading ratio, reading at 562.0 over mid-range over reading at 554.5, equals 0.33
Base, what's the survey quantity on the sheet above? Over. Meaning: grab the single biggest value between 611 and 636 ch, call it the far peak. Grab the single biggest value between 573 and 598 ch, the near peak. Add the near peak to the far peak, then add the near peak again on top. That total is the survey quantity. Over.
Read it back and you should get 9.55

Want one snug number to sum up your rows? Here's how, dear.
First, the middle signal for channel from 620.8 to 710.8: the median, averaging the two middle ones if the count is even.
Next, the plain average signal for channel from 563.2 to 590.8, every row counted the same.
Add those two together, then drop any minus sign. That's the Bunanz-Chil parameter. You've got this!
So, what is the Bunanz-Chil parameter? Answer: 5.95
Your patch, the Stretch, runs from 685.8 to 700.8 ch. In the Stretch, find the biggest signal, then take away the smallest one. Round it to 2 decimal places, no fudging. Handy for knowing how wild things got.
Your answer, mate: 0.32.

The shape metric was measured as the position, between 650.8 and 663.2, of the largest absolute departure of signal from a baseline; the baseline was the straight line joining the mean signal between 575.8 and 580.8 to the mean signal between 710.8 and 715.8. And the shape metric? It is 657.0 ch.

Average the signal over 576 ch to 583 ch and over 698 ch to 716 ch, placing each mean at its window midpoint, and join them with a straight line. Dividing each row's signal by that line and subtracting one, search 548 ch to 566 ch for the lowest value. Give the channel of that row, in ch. 559.5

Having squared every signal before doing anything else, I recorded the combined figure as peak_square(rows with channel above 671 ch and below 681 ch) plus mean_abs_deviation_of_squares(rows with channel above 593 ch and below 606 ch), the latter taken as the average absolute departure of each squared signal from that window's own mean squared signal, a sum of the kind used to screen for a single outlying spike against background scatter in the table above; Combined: 10.0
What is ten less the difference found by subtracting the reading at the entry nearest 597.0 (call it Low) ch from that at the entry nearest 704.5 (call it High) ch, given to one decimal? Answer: 10.0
